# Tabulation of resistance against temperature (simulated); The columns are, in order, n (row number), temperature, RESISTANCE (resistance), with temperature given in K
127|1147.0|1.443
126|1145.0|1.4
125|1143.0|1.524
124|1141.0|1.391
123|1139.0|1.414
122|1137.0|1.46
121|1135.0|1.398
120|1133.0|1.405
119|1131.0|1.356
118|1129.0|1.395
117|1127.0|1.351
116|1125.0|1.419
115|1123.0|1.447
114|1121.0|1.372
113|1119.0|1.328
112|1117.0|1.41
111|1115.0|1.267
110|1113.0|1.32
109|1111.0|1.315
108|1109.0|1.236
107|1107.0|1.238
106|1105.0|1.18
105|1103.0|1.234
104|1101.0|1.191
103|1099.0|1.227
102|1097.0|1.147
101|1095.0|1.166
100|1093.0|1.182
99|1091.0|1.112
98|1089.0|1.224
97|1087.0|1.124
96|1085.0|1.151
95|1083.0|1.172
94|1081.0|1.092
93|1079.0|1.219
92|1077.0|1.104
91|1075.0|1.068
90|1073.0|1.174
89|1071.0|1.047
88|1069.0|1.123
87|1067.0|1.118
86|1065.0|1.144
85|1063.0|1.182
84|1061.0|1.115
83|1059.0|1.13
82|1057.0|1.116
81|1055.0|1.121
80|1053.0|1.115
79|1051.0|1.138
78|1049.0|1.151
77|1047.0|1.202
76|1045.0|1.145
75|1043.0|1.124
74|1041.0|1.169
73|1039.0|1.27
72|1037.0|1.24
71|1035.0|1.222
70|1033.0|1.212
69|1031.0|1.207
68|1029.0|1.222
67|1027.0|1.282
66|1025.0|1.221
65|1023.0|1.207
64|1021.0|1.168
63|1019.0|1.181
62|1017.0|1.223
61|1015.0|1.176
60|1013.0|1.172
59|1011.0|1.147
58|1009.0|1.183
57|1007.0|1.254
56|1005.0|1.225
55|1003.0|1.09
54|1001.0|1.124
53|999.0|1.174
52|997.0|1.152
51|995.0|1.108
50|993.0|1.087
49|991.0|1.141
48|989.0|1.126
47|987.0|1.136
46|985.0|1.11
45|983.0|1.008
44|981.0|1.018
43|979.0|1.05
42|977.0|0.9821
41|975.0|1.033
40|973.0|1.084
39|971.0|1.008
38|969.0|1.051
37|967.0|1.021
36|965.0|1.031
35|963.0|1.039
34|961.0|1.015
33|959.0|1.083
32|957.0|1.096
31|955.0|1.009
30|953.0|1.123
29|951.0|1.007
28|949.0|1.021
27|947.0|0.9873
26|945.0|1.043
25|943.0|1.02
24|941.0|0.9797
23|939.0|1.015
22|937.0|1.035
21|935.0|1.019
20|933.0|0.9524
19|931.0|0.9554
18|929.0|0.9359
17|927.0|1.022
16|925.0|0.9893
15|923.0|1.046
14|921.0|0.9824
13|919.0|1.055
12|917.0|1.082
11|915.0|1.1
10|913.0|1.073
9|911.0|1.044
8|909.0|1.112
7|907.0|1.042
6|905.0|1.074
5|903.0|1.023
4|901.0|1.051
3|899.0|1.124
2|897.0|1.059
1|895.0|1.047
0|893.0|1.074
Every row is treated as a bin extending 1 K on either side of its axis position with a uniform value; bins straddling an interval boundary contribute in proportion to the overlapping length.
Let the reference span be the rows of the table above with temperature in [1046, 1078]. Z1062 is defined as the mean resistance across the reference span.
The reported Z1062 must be 1.13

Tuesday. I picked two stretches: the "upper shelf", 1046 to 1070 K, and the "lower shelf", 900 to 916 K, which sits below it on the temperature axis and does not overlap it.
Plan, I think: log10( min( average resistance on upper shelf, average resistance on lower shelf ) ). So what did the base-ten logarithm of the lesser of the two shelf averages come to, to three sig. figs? 0.0273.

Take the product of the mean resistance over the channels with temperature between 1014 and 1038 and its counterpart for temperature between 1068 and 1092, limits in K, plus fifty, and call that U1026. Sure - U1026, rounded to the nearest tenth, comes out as 51.4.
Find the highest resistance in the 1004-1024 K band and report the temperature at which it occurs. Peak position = 1007.0 K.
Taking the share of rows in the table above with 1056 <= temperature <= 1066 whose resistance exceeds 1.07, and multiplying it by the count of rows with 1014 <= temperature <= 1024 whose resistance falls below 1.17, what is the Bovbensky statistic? 1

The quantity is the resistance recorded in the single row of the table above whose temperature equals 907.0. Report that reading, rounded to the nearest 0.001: 1.042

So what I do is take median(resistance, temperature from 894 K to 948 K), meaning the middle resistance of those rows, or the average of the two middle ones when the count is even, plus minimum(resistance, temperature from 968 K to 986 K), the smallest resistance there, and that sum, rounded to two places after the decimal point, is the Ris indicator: 2.02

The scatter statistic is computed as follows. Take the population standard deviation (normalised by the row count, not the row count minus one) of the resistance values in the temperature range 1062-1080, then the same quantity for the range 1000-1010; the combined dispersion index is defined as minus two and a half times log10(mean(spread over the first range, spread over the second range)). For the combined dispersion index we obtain 3.12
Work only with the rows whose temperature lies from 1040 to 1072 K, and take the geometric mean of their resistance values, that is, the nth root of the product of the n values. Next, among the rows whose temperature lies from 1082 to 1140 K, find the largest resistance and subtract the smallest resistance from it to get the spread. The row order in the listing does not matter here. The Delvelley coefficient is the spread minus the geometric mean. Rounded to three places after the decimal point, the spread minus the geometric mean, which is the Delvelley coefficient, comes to -0.785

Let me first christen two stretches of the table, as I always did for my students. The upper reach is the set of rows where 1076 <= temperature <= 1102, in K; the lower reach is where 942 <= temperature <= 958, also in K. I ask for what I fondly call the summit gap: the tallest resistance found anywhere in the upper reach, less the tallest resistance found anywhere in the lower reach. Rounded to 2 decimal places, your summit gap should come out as 0.10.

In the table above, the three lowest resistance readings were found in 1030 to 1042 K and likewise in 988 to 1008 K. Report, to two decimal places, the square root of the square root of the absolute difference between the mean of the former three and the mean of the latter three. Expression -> 0.56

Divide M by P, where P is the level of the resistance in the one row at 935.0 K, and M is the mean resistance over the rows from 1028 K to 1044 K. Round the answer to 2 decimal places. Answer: 1.19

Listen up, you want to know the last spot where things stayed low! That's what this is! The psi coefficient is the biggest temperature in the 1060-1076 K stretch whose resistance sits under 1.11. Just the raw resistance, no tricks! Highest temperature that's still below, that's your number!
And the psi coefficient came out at 1075.0 K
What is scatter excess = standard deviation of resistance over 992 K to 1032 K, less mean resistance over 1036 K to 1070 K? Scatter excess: -1.10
